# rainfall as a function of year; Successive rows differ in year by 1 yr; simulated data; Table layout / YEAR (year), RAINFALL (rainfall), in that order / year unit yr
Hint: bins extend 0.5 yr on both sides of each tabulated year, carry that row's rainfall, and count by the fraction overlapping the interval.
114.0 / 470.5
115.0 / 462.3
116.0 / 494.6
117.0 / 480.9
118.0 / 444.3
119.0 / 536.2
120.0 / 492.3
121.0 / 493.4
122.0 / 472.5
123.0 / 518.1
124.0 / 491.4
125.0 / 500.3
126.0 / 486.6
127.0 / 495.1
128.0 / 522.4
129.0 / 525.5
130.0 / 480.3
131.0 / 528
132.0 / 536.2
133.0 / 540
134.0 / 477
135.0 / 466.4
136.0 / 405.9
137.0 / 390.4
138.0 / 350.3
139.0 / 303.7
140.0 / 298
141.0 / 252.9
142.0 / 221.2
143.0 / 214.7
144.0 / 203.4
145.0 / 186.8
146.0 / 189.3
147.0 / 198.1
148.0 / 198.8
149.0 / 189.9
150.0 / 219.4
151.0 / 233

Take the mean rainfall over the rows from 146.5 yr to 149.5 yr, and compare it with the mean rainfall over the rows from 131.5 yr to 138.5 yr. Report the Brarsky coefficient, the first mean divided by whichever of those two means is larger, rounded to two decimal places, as 0.43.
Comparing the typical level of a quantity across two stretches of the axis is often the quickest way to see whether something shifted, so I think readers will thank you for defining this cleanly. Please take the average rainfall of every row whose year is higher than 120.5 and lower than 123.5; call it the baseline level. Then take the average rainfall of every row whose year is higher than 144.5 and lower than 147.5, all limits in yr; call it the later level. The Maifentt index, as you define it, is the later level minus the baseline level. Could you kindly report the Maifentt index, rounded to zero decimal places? -303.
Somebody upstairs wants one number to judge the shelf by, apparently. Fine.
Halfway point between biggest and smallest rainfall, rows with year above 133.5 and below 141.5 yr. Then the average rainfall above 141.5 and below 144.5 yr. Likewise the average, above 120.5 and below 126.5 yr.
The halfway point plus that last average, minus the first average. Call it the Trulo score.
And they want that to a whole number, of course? 646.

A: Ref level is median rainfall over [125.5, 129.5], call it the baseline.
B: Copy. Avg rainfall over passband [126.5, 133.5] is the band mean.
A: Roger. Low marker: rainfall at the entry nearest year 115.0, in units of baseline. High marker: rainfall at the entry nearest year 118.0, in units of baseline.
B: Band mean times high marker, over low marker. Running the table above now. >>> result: 498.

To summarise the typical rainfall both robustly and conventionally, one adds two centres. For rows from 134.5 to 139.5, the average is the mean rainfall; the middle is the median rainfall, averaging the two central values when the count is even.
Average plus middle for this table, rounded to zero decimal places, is 774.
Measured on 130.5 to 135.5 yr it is 1038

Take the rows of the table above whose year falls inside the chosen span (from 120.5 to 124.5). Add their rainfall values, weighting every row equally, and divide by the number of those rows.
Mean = 494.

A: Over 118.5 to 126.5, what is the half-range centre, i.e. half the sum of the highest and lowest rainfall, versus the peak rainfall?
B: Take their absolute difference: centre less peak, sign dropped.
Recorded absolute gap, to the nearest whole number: 32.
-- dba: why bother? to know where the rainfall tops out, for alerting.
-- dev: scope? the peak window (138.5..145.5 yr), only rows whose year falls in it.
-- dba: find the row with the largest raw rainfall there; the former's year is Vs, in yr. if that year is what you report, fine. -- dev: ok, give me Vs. 139.0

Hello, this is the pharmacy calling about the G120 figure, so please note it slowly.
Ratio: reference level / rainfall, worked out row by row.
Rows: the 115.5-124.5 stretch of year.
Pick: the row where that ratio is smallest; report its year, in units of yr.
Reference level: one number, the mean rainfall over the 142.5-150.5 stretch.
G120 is 119.0 yr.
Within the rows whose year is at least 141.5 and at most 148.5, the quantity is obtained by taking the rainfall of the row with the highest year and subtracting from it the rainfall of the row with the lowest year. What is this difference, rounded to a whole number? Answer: -22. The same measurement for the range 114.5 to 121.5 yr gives 31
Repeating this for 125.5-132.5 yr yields 50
